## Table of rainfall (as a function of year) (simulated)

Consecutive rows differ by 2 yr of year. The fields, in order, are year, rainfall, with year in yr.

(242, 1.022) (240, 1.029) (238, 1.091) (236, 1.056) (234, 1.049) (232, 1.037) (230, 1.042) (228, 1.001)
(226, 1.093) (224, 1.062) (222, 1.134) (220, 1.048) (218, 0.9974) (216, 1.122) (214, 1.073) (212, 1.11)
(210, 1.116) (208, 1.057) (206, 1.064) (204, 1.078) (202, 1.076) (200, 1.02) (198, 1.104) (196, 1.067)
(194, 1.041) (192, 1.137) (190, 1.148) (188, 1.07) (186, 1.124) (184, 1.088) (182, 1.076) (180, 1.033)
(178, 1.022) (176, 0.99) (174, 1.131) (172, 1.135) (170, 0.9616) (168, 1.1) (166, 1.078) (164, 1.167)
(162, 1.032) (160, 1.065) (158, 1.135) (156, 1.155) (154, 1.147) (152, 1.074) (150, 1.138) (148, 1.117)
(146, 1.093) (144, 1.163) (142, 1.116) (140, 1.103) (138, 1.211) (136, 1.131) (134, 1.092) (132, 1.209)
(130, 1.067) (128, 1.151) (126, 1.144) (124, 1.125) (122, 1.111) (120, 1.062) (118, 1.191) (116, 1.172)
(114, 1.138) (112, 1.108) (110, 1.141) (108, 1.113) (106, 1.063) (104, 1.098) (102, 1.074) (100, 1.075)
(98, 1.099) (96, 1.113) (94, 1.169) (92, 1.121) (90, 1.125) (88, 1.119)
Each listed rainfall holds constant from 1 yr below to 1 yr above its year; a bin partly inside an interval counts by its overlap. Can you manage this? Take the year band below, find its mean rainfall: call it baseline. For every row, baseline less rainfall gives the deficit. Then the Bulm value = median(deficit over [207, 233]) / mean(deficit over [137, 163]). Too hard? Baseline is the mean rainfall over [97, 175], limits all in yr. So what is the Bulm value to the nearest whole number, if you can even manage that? -13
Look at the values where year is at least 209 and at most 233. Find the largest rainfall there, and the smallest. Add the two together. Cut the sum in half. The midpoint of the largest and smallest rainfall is 1.07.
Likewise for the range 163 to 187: 1.06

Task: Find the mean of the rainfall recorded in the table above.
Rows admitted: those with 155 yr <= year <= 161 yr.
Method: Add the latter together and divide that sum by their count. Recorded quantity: 1.12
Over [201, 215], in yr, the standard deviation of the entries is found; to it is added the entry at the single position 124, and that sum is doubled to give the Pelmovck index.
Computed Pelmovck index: 2.29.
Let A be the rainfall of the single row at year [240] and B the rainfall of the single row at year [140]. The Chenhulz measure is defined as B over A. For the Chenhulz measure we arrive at 1.07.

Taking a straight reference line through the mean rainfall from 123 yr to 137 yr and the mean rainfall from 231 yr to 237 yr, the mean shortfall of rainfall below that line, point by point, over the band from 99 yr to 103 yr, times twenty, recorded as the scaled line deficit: 1.6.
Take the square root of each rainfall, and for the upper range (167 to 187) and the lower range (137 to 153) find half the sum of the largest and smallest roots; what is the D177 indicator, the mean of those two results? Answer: 1.05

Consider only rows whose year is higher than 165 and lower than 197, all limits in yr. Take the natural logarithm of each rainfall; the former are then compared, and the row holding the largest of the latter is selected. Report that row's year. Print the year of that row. 190 yr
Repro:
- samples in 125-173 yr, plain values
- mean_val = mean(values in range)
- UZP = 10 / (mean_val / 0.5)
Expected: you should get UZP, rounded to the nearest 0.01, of 4.48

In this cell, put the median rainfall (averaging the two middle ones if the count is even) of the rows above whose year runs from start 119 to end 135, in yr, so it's 1.12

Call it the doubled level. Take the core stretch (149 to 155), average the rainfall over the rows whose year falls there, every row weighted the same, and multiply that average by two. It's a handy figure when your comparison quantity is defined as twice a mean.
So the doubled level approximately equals 2.239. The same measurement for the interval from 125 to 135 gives 2.265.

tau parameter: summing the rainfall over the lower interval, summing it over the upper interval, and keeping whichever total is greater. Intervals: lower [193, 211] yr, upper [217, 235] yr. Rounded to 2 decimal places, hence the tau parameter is 9.62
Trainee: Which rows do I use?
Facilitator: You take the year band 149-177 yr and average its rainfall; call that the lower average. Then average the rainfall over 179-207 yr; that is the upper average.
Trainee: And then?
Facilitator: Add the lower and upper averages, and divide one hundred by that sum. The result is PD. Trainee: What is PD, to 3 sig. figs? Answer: 46.0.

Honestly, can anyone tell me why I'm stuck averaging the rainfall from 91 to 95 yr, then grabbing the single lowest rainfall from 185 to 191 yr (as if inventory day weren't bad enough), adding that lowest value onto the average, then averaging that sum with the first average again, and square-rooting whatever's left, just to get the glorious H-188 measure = 1.296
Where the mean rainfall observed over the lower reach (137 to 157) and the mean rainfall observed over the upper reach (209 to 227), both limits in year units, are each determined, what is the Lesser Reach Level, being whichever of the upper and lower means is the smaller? 1.08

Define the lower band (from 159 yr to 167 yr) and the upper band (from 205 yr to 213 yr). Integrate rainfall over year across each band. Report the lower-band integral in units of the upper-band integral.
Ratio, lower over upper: 1.00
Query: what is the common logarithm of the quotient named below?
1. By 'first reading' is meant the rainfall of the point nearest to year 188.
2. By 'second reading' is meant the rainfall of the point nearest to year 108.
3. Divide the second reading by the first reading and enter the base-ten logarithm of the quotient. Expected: 0.017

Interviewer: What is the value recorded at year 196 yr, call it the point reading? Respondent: 1.067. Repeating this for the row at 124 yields 1.125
